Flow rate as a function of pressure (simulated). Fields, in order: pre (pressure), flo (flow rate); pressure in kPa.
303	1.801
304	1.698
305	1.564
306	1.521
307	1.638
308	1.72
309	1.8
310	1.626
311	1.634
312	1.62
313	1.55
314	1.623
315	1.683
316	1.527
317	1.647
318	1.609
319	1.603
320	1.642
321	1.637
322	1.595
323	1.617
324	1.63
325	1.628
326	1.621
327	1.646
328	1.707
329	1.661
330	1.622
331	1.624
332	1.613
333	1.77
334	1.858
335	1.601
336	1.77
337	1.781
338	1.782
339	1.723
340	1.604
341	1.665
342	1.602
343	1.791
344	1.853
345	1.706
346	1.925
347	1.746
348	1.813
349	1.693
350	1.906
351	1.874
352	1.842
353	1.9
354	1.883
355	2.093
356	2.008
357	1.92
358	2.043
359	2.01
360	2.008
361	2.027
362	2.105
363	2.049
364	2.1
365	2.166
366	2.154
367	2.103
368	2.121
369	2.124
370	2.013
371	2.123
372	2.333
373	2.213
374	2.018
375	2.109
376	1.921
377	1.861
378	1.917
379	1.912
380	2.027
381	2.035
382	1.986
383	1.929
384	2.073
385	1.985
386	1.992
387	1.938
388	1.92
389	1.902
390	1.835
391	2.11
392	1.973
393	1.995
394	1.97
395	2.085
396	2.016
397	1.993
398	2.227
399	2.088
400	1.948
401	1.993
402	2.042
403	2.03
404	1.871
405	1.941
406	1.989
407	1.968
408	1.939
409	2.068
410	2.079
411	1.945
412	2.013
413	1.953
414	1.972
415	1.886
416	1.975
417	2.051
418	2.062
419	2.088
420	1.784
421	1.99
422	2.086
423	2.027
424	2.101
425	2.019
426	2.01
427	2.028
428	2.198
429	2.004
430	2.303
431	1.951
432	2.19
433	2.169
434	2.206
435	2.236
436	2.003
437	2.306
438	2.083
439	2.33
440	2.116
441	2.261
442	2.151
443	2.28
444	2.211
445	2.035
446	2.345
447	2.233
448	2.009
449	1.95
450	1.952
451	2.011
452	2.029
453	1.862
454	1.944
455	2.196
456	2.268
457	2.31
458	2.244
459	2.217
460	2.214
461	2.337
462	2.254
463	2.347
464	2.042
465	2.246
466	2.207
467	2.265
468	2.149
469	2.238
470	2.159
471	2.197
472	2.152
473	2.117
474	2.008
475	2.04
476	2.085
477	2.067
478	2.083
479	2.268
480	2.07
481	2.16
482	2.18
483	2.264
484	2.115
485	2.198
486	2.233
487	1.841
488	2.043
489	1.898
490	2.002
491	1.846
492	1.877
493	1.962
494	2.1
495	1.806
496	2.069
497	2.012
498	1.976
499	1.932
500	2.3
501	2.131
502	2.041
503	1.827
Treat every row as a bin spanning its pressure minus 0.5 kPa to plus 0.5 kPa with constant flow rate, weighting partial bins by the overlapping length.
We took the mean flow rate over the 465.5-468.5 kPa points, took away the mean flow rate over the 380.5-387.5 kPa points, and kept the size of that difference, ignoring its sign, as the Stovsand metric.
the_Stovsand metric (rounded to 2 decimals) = 0.22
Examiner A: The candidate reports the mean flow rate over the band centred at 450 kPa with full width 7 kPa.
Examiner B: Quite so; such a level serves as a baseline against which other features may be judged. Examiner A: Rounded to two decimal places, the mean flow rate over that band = 2.01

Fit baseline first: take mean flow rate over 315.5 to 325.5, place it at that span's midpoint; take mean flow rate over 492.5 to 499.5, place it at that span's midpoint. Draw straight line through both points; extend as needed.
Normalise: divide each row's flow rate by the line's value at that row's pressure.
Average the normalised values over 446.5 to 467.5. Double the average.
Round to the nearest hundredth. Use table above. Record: 2.26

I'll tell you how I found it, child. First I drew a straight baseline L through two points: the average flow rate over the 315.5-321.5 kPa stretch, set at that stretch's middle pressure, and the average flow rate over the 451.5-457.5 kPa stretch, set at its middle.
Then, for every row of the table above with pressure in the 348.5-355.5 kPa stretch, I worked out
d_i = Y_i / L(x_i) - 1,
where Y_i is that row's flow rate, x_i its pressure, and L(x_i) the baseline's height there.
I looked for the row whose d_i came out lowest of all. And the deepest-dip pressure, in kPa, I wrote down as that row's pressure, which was 349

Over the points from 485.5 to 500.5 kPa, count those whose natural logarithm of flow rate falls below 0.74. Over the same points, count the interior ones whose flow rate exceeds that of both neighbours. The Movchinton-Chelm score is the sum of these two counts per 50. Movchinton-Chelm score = 0.32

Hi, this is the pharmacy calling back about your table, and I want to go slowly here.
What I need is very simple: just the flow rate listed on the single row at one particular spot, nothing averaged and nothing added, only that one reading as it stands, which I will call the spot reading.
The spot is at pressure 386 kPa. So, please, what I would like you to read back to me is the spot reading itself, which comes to 1.992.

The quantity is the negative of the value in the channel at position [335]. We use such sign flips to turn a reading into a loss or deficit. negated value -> -1.60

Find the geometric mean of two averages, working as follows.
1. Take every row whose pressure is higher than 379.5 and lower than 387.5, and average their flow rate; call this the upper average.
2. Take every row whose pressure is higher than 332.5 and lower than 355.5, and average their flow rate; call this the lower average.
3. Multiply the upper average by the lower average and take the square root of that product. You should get 1.89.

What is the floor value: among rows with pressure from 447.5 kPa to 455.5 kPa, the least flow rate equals 1.862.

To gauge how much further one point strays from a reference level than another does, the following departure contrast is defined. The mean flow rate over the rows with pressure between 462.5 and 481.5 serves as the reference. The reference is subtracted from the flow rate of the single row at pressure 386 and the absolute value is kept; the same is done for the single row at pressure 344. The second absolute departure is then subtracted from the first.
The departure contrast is -0.139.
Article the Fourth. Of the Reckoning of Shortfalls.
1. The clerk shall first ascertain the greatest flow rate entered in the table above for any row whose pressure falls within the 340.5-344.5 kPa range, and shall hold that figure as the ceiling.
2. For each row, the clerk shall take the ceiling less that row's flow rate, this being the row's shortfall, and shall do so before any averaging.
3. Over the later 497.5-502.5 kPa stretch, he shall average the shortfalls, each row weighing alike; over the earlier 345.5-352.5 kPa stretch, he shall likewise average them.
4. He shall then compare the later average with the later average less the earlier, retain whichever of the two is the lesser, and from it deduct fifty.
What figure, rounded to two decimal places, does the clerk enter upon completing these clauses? -50.25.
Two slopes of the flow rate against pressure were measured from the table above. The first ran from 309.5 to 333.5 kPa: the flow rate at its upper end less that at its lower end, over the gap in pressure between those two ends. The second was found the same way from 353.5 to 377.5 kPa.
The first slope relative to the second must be -6.5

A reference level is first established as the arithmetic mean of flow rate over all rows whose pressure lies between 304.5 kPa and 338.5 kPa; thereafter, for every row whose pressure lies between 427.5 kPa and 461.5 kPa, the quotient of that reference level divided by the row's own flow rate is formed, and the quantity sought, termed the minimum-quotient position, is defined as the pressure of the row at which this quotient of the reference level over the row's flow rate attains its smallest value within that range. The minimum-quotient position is 446 kPa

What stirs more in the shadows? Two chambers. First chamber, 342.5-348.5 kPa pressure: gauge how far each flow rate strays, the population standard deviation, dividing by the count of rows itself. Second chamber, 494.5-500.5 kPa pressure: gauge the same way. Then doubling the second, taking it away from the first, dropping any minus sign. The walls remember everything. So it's 0.23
